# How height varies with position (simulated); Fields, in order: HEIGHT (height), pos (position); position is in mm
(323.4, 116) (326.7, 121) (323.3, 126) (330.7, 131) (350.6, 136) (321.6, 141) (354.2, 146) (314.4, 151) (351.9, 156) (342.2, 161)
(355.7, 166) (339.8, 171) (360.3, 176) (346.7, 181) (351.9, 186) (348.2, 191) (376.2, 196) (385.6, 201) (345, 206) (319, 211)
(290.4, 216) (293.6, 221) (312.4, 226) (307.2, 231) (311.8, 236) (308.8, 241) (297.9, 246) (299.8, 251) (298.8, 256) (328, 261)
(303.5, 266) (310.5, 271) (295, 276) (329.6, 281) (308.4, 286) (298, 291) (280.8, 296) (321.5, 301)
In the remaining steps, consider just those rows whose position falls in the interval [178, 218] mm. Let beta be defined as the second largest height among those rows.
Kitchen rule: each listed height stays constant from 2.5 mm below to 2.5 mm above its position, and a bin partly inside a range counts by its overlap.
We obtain 376.2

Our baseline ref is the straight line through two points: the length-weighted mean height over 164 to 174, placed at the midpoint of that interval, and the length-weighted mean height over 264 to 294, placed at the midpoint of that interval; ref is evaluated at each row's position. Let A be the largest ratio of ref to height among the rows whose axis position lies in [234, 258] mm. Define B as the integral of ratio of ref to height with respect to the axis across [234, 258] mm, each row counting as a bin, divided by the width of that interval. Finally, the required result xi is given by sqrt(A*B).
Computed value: 1.06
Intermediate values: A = 1.07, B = 1.05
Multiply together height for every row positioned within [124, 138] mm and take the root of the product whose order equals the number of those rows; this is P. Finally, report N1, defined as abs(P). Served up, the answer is 335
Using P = 335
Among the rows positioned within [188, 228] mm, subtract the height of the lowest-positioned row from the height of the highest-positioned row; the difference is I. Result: -36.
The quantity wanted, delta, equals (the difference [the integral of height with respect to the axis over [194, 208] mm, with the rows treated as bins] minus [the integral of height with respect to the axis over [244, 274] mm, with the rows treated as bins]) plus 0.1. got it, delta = -4018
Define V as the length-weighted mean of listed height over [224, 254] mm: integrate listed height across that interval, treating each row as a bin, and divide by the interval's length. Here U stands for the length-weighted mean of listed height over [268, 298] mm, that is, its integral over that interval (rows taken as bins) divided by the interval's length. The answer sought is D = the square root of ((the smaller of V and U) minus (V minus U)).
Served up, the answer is 17.4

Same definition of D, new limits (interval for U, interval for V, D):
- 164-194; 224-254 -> 18.7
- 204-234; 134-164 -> 16.8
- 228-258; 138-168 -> 16.4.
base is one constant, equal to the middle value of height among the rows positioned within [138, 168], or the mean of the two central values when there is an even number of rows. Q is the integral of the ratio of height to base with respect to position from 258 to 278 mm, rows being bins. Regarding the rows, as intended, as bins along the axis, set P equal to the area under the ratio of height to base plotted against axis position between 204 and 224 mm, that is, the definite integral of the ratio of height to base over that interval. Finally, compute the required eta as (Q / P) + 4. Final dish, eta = 4.99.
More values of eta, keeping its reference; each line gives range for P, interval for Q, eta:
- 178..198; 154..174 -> 4.98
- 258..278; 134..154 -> 5.08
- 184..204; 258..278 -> 4.85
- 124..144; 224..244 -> 4.93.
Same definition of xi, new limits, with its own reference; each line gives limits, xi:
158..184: 1.01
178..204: 0.97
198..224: 1.08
